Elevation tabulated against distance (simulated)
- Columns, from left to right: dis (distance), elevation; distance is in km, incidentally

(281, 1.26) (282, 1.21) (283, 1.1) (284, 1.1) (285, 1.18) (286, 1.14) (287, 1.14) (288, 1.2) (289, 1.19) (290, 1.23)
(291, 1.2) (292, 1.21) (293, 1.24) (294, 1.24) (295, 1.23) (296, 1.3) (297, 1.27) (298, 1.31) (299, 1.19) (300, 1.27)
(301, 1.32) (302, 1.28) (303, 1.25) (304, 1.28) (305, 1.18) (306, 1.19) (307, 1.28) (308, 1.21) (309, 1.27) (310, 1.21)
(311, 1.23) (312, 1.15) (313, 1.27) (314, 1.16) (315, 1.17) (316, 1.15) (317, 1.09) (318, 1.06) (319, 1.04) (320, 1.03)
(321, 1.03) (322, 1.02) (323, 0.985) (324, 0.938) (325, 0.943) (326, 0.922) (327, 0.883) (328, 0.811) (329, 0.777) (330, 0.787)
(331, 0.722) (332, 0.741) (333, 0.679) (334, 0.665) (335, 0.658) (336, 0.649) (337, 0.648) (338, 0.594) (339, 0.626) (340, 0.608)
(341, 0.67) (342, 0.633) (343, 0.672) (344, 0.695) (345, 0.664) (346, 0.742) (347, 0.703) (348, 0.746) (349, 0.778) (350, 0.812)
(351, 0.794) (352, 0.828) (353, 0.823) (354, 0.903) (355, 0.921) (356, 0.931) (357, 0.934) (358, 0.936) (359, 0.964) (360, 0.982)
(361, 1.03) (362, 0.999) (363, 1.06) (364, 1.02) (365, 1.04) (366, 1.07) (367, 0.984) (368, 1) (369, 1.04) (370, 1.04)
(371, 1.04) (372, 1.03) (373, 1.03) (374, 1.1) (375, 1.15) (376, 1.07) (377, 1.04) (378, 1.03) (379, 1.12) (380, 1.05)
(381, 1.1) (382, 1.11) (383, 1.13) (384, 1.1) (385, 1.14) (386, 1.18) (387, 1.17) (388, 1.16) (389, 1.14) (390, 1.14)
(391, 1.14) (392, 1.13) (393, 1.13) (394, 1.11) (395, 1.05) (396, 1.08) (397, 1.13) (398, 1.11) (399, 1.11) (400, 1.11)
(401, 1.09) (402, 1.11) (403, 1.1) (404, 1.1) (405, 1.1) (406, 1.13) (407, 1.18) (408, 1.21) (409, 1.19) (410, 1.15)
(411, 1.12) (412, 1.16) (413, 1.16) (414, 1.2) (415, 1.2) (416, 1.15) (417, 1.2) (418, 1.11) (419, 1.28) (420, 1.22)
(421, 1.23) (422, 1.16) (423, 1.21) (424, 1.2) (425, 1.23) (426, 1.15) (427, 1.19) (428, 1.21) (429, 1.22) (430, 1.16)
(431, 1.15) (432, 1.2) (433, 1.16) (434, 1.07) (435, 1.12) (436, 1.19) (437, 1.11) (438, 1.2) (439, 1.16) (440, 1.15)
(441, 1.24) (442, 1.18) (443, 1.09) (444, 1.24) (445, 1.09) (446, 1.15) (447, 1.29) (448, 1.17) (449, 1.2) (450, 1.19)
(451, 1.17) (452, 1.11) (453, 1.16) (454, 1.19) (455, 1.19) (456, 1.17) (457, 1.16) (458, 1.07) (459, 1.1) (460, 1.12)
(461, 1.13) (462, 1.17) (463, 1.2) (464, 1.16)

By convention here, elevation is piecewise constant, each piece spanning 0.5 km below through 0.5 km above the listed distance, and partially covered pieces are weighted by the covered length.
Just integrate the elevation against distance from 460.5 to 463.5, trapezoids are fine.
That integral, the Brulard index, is 3.5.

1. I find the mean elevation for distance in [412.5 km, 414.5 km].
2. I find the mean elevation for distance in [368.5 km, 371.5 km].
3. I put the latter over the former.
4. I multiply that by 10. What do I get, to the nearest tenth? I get 8.8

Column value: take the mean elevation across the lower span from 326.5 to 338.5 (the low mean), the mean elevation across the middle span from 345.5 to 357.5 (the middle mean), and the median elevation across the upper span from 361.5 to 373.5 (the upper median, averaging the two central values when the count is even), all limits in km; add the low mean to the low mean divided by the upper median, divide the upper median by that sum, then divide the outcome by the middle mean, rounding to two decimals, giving 0.89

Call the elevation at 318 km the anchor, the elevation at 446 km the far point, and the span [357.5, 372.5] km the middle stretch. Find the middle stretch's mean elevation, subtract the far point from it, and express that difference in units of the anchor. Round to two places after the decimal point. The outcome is -0.13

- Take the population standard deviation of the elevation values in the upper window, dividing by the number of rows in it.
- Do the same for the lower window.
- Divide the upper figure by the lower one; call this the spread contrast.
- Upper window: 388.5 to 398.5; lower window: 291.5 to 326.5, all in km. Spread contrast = 0.2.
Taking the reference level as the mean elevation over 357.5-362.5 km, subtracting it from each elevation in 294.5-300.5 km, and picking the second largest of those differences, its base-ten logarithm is -0.50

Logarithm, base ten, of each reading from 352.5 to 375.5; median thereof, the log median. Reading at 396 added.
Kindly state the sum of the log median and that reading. 1.09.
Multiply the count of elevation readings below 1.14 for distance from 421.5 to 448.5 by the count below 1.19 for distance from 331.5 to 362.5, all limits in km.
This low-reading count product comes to 155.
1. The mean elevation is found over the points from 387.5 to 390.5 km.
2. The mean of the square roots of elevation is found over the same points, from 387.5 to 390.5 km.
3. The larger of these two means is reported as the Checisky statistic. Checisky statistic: 1.147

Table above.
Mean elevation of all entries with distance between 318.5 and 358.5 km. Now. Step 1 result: 0.80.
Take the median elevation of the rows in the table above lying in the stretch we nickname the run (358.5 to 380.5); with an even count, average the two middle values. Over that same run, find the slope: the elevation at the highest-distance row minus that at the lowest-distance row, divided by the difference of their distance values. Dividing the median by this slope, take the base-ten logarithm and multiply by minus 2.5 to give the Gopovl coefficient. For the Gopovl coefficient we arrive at -6.0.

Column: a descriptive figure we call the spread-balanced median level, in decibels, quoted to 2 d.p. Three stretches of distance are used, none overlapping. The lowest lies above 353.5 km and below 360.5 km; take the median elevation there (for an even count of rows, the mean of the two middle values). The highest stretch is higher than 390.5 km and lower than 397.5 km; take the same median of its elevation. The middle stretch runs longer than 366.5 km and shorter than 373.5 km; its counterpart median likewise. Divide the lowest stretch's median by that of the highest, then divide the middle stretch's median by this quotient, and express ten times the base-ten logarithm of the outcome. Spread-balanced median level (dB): 0.96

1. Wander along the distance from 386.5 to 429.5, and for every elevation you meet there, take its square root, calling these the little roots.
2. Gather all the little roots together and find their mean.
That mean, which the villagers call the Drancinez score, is 1.07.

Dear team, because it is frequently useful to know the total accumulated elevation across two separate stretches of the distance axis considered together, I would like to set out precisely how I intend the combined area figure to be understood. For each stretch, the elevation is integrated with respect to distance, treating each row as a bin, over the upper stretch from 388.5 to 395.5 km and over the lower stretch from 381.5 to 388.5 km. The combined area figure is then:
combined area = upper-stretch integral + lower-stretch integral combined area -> 15.8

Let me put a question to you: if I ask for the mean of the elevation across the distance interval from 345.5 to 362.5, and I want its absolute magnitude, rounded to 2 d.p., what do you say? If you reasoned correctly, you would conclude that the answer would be 0.87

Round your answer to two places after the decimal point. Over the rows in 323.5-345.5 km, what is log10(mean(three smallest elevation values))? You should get -0.22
